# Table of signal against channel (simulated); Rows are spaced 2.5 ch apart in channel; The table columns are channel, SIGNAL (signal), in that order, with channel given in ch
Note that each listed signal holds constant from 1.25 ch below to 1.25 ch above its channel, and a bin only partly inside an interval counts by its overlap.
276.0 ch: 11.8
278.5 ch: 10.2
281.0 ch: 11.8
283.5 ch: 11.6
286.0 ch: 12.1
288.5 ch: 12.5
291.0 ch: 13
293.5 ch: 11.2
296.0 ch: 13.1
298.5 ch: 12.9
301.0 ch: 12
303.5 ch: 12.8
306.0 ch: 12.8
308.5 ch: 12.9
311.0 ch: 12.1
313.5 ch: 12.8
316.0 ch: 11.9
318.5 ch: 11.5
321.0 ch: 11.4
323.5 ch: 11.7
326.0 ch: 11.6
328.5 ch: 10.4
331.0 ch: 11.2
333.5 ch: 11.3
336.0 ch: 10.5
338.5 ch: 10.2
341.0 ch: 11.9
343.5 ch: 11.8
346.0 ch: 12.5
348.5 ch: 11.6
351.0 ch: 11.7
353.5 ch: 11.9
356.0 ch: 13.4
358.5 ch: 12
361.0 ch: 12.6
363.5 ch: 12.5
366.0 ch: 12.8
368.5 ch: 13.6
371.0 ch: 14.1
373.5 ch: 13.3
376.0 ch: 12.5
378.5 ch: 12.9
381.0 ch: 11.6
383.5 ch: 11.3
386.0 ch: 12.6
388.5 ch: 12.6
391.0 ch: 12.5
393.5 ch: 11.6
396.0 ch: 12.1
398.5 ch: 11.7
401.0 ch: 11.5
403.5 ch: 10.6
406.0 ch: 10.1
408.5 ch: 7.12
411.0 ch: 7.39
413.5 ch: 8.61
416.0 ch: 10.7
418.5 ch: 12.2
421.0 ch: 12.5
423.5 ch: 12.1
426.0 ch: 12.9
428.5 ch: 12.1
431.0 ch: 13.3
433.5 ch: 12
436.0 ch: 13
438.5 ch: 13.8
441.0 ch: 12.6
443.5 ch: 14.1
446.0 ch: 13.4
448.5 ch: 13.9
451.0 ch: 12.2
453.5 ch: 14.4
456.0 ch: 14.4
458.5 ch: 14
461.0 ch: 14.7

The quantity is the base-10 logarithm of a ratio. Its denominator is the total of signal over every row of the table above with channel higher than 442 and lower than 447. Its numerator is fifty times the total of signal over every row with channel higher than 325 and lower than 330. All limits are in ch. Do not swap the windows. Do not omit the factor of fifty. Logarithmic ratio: 1.60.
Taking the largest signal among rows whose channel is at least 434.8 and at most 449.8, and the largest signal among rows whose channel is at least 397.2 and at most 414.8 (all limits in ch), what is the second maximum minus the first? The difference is -2.4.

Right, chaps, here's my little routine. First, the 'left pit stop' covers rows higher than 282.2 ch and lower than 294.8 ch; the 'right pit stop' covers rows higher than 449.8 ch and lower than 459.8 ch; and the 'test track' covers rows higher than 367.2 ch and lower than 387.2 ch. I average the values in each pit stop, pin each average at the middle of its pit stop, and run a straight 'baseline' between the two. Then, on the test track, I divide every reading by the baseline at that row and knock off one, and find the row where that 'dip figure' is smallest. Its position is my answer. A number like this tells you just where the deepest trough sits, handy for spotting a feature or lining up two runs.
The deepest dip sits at 383.5 ch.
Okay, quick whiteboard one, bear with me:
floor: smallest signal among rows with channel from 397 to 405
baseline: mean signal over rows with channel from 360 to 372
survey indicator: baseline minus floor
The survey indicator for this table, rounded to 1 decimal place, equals 2.5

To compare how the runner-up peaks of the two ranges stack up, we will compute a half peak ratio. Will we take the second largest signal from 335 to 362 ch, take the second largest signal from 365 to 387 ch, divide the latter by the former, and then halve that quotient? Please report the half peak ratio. 0.54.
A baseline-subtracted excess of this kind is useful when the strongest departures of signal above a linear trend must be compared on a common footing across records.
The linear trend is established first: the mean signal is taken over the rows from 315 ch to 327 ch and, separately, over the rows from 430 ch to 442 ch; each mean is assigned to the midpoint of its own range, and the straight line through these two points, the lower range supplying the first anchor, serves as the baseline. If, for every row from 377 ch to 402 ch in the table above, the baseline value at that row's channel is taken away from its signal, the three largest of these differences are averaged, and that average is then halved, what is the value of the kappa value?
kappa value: 0.18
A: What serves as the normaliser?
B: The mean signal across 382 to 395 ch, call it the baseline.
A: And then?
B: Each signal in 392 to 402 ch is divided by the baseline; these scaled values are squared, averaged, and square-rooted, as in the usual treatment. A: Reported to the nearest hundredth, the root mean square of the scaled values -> 0.97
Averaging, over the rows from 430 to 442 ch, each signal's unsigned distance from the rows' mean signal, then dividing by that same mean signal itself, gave 0.040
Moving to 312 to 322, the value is 0.038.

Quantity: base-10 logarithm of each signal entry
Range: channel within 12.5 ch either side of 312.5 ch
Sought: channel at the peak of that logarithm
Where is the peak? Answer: 308.5 ch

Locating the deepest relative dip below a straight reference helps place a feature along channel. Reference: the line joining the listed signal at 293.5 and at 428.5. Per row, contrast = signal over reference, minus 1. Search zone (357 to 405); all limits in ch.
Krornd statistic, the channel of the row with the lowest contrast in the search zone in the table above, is 403.5 ch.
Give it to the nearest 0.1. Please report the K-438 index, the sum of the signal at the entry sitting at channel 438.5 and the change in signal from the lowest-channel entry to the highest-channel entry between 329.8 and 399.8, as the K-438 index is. 14.3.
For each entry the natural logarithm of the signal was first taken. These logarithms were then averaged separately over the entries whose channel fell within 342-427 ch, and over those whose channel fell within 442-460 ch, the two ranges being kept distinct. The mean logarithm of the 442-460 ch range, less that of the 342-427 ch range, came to 0.164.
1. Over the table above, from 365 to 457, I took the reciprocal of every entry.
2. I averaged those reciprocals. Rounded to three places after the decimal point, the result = 0.084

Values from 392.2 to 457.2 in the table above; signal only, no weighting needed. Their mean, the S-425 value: 11.9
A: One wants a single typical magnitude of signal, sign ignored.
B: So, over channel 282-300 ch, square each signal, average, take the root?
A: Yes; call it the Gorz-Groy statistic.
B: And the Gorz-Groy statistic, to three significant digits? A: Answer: 12.4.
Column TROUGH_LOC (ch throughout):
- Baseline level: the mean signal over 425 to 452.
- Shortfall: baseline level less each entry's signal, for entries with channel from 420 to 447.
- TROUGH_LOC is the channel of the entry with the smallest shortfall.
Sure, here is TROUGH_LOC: 443.5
